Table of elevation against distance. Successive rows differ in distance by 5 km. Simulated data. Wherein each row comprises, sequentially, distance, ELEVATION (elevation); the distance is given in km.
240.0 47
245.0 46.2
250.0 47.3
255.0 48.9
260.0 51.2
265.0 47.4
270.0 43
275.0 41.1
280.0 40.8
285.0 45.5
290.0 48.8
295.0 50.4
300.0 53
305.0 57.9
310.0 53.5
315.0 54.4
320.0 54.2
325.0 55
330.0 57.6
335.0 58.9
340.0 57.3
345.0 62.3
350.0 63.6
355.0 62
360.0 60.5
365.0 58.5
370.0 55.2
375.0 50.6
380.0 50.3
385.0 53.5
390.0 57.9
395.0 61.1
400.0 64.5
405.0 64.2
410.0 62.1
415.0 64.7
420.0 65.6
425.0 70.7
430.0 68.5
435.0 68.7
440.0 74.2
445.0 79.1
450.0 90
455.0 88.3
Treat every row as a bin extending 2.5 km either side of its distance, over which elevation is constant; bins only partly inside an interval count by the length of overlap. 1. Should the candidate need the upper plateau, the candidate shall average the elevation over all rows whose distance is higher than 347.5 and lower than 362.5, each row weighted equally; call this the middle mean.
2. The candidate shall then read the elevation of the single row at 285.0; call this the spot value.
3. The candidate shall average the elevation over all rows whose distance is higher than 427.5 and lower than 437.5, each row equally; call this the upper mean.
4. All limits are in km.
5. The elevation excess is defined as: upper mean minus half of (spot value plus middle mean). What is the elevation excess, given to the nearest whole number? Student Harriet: 15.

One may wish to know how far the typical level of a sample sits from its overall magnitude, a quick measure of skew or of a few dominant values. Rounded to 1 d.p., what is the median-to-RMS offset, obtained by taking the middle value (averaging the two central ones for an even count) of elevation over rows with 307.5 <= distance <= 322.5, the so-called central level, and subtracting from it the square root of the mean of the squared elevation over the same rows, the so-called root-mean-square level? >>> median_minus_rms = 0.2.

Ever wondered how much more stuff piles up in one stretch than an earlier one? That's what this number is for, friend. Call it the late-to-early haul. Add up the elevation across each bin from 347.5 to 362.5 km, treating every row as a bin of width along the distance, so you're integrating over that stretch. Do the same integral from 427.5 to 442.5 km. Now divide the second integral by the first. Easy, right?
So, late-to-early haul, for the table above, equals 1.14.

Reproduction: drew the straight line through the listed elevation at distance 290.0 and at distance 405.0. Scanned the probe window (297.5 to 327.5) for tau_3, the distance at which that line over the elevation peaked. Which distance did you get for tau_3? 320.0 km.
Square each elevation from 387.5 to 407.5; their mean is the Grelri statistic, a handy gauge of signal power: 3842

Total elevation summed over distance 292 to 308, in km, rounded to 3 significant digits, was 161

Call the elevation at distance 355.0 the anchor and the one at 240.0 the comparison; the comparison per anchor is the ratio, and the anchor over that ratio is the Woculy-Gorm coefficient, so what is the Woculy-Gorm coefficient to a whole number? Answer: 82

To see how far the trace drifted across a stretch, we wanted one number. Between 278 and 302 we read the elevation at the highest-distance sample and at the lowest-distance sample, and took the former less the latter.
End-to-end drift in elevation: 12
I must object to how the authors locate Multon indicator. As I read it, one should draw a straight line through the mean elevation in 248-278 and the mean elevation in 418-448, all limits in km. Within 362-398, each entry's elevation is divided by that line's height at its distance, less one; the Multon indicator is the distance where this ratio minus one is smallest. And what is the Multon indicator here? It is 380.0 km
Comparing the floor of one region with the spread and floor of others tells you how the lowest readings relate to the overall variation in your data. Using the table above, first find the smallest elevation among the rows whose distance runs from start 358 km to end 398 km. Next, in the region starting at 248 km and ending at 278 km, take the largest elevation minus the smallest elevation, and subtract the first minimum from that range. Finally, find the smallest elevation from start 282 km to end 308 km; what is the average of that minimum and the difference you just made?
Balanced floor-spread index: 3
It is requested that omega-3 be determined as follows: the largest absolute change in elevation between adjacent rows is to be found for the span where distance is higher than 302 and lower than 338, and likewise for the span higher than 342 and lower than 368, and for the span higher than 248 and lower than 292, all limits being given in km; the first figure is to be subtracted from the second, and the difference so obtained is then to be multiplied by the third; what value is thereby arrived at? -11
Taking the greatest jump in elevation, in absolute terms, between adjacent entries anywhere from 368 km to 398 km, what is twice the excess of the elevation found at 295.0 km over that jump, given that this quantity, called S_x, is 92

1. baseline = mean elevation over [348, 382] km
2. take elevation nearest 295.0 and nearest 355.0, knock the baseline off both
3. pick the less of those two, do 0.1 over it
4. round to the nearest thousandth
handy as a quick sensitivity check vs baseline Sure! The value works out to -0.015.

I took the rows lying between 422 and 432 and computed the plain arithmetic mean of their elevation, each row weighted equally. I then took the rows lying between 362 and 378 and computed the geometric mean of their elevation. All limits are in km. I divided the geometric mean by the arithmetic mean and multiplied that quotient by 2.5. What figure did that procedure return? 2.0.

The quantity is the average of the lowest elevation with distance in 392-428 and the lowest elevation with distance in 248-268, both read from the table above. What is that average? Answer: 54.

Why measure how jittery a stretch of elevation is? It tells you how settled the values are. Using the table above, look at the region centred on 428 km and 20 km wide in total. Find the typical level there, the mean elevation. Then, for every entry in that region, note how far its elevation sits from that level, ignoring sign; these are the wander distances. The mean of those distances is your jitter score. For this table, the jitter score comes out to 1.4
